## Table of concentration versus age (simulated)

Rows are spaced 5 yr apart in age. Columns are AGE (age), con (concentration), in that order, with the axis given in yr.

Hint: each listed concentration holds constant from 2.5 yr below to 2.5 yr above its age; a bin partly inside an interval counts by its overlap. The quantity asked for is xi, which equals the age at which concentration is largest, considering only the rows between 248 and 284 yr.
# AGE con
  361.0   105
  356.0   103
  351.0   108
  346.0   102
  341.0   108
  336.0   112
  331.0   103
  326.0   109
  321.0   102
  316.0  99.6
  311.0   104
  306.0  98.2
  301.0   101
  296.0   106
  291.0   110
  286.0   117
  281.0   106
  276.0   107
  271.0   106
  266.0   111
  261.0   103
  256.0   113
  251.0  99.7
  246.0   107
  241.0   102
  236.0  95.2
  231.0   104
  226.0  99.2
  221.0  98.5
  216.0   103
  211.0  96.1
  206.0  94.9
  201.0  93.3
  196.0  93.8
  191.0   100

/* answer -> 256.0 yr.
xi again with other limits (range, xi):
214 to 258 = 256.0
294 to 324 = 296.0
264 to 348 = 286.0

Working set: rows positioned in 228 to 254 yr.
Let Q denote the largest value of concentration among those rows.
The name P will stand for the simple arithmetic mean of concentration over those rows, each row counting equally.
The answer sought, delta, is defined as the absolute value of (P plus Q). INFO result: 209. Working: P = 102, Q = 107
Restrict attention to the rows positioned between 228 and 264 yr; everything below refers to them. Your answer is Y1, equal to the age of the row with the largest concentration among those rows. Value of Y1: 256.0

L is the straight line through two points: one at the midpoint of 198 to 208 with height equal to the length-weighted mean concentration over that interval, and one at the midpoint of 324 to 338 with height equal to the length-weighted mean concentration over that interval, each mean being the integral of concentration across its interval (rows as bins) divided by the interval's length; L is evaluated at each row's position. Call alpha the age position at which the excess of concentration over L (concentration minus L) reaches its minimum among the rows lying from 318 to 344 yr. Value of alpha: 331.0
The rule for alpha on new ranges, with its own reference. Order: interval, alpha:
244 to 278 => 251.0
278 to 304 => 301.0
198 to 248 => 236.0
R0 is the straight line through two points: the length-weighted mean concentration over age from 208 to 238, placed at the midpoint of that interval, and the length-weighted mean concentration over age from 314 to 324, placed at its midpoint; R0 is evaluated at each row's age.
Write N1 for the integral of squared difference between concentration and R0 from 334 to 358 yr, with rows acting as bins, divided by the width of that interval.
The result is 36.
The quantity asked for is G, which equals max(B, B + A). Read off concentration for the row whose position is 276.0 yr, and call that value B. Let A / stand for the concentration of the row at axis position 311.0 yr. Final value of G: 211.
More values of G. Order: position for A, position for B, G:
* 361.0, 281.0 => 211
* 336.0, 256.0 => 225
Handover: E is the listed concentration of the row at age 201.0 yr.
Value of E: 93.3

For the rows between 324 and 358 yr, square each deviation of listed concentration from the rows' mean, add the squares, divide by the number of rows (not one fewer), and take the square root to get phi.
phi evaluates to 3.5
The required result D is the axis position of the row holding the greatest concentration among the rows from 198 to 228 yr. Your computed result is 216.0 yr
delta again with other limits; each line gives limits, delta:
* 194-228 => 200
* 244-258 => 220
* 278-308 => 223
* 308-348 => 217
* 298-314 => 205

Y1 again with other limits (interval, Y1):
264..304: 286.0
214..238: 231.0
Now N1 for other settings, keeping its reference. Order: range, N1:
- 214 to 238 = 11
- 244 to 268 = 69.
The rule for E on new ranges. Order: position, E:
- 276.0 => 107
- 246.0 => 107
